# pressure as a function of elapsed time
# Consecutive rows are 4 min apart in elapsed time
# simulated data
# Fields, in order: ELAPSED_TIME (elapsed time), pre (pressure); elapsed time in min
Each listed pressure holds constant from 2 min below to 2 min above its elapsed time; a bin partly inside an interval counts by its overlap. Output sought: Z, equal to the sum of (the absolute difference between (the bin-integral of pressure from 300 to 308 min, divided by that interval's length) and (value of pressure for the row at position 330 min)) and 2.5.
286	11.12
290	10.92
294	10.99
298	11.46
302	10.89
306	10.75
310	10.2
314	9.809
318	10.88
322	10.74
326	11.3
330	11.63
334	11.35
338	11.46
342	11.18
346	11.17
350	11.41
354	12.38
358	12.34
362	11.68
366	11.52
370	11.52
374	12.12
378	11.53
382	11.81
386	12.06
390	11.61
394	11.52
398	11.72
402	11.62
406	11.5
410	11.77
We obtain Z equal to 3.31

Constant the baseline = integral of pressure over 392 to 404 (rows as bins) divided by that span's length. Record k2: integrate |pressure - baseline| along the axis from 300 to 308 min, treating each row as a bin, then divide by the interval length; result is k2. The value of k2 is 0.80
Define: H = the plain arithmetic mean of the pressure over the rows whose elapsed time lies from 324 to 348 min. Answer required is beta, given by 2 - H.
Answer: -9.3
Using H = 11.3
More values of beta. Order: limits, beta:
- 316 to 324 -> -8.8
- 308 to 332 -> -8.8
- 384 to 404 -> -9.7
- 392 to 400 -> -9.6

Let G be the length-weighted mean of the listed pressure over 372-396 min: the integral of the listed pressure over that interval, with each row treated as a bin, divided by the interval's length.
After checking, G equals 11.8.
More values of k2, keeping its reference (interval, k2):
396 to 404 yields 0.05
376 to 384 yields 0.14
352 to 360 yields 0.74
